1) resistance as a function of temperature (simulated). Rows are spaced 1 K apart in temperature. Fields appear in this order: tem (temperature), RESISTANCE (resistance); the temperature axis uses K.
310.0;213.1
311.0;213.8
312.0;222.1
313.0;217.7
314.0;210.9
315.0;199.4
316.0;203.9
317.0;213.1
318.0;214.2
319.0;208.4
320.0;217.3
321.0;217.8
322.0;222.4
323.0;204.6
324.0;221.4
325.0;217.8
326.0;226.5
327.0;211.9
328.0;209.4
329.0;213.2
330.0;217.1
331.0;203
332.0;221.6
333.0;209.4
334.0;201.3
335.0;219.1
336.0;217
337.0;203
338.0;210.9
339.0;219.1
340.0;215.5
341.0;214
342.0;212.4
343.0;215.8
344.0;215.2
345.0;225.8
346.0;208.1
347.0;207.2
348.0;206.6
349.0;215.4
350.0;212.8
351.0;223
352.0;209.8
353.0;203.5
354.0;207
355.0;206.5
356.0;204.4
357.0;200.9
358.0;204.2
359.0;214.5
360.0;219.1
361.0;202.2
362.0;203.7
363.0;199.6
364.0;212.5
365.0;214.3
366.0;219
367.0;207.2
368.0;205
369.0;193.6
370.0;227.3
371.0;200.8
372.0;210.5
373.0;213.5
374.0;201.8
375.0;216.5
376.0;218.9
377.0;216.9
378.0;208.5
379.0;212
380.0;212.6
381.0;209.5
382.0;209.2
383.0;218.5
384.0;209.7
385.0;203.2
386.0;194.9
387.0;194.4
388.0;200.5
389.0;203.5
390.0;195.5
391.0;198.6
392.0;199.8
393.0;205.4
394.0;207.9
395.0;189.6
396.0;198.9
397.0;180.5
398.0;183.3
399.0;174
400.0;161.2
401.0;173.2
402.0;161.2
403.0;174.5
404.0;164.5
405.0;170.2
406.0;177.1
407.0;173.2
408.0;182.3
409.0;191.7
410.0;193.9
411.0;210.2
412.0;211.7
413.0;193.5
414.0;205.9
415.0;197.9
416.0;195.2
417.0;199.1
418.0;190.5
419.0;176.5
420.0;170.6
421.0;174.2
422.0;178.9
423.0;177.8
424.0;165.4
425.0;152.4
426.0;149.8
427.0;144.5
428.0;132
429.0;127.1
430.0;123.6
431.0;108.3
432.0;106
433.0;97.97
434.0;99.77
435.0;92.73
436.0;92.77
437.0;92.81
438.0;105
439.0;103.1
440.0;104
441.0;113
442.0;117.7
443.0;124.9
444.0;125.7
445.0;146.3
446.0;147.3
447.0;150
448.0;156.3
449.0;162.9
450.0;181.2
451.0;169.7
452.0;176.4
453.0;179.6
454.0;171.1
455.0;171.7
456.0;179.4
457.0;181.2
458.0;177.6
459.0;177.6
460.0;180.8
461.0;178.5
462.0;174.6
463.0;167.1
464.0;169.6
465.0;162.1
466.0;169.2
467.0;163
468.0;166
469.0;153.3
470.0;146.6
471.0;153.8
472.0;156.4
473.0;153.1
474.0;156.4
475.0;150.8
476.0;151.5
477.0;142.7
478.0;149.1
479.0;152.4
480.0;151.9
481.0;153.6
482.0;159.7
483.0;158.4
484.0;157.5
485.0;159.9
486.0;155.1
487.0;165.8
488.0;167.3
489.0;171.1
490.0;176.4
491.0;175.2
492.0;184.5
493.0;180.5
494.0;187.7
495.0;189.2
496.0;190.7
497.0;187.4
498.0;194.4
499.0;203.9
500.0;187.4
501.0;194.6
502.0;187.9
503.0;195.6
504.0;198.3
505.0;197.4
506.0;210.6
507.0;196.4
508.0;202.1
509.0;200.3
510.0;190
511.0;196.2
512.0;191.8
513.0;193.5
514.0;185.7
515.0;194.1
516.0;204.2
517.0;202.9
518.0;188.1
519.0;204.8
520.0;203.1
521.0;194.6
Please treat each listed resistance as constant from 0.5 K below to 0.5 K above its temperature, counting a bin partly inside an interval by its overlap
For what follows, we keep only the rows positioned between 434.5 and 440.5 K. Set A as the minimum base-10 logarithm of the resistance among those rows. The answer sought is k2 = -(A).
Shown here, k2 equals -1.967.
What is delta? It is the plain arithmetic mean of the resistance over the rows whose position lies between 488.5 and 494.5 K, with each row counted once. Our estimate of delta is 179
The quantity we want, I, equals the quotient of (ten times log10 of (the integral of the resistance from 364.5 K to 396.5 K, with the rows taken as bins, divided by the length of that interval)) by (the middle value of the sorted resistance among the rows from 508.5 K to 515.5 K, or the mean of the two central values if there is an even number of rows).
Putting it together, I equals 0.120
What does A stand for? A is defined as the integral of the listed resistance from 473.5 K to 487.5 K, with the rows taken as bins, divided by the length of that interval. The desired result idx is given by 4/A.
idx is 0.026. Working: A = 155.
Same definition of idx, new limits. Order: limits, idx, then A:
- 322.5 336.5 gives 0.019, 214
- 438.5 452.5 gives 0.028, 141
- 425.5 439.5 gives 0.036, 113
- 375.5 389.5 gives 0.019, 208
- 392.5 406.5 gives 0.022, 180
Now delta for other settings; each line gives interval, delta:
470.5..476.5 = 154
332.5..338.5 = 210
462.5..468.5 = 166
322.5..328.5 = 215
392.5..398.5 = 194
